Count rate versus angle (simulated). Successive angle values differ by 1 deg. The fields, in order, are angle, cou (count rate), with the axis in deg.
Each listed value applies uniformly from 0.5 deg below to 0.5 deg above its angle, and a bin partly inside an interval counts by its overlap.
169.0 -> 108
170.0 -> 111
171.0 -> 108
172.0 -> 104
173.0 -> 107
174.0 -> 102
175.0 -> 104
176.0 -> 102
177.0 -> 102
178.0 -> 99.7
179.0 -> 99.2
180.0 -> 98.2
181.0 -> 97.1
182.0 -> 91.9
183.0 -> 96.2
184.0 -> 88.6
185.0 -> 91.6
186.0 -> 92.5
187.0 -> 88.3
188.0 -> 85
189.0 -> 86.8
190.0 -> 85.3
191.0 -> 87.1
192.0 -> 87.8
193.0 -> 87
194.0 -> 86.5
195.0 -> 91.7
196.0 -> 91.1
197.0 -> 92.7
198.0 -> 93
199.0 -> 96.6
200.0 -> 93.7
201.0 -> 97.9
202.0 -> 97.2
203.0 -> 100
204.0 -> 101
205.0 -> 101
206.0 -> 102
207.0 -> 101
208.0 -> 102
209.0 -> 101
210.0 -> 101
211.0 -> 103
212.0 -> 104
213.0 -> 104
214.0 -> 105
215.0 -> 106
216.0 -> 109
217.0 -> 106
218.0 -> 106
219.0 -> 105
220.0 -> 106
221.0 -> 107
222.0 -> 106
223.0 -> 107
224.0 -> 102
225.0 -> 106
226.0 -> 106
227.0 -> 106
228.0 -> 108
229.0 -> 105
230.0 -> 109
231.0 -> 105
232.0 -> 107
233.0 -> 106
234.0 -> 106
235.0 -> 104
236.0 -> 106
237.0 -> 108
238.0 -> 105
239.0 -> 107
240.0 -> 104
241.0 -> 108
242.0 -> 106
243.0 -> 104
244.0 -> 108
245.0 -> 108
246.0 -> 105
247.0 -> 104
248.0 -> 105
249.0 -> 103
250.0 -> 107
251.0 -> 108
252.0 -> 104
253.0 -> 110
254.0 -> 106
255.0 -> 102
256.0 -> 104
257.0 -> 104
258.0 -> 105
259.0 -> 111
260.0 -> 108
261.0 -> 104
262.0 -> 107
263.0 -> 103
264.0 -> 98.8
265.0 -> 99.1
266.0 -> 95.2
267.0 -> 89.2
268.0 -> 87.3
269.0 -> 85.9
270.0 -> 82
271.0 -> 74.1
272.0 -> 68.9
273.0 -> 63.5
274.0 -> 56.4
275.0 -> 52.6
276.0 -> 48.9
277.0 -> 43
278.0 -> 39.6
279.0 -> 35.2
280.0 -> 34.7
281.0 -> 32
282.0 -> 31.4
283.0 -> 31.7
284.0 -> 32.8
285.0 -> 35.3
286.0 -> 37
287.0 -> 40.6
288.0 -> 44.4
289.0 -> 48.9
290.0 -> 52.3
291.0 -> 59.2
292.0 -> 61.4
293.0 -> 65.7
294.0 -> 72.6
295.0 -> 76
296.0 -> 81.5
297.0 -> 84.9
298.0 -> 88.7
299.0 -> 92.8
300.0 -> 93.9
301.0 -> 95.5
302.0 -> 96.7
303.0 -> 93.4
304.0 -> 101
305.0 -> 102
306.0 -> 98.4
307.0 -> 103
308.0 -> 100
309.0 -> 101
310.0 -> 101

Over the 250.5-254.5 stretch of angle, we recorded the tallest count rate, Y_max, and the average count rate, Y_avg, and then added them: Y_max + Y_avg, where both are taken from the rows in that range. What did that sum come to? 217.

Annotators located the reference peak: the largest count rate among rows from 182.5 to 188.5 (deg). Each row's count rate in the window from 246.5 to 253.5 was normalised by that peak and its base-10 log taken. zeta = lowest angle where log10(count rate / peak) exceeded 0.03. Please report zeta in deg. 247.0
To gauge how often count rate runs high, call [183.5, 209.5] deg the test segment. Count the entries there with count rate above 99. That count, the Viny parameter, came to 7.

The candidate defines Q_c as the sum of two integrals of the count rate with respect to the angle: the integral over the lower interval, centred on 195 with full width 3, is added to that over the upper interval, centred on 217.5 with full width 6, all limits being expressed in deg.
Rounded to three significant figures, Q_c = 907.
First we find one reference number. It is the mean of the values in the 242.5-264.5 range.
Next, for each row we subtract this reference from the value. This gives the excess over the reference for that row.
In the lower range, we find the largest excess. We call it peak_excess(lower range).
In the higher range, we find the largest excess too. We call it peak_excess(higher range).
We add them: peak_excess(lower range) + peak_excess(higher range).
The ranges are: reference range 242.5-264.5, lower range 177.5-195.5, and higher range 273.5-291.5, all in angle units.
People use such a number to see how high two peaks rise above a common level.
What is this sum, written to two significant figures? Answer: -52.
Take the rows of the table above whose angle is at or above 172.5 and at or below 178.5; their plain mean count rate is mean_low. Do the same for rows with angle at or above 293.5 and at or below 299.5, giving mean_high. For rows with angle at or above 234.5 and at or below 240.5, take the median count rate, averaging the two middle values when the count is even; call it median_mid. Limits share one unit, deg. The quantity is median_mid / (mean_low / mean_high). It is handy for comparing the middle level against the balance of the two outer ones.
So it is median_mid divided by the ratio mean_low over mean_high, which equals 85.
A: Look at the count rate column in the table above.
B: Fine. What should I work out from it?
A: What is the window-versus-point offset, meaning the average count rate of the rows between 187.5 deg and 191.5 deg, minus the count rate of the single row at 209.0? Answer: -15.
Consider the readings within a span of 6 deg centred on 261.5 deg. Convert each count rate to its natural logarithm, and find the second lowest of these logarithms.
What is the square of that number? 21.5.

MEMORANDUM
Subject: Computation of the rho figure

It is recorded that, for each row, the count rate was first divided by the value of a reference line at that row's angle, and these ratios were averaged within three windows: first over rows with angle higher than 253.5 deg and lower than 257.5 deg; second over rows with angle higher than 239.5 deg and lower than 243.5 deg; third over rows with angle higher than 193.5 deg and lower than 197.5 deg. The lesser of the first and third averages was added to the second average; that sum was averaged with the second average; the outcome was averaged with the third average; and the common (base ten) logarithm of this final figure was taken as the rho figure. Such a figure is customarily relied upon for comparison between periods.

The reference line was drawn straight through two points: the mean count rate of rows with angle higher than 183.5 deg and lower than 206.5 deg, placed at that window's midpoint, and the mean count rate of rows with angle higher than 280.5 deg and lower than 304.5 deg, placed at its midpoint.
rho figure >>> 0.15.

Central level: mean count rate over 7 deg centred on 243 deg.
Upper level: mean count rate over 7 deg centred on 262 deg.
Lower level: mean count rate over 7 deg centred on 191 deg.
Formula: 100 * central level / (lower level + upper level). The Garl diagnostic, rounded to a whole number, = 56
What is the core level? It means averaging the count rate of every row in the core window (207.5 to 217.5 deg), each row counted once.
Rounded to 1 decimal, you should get 104.1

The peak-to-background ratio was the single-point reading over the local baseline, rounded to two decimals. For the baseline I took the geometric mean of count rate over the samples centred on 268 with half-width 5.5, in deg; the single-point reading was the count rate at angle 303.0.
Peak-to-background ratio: 1.10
